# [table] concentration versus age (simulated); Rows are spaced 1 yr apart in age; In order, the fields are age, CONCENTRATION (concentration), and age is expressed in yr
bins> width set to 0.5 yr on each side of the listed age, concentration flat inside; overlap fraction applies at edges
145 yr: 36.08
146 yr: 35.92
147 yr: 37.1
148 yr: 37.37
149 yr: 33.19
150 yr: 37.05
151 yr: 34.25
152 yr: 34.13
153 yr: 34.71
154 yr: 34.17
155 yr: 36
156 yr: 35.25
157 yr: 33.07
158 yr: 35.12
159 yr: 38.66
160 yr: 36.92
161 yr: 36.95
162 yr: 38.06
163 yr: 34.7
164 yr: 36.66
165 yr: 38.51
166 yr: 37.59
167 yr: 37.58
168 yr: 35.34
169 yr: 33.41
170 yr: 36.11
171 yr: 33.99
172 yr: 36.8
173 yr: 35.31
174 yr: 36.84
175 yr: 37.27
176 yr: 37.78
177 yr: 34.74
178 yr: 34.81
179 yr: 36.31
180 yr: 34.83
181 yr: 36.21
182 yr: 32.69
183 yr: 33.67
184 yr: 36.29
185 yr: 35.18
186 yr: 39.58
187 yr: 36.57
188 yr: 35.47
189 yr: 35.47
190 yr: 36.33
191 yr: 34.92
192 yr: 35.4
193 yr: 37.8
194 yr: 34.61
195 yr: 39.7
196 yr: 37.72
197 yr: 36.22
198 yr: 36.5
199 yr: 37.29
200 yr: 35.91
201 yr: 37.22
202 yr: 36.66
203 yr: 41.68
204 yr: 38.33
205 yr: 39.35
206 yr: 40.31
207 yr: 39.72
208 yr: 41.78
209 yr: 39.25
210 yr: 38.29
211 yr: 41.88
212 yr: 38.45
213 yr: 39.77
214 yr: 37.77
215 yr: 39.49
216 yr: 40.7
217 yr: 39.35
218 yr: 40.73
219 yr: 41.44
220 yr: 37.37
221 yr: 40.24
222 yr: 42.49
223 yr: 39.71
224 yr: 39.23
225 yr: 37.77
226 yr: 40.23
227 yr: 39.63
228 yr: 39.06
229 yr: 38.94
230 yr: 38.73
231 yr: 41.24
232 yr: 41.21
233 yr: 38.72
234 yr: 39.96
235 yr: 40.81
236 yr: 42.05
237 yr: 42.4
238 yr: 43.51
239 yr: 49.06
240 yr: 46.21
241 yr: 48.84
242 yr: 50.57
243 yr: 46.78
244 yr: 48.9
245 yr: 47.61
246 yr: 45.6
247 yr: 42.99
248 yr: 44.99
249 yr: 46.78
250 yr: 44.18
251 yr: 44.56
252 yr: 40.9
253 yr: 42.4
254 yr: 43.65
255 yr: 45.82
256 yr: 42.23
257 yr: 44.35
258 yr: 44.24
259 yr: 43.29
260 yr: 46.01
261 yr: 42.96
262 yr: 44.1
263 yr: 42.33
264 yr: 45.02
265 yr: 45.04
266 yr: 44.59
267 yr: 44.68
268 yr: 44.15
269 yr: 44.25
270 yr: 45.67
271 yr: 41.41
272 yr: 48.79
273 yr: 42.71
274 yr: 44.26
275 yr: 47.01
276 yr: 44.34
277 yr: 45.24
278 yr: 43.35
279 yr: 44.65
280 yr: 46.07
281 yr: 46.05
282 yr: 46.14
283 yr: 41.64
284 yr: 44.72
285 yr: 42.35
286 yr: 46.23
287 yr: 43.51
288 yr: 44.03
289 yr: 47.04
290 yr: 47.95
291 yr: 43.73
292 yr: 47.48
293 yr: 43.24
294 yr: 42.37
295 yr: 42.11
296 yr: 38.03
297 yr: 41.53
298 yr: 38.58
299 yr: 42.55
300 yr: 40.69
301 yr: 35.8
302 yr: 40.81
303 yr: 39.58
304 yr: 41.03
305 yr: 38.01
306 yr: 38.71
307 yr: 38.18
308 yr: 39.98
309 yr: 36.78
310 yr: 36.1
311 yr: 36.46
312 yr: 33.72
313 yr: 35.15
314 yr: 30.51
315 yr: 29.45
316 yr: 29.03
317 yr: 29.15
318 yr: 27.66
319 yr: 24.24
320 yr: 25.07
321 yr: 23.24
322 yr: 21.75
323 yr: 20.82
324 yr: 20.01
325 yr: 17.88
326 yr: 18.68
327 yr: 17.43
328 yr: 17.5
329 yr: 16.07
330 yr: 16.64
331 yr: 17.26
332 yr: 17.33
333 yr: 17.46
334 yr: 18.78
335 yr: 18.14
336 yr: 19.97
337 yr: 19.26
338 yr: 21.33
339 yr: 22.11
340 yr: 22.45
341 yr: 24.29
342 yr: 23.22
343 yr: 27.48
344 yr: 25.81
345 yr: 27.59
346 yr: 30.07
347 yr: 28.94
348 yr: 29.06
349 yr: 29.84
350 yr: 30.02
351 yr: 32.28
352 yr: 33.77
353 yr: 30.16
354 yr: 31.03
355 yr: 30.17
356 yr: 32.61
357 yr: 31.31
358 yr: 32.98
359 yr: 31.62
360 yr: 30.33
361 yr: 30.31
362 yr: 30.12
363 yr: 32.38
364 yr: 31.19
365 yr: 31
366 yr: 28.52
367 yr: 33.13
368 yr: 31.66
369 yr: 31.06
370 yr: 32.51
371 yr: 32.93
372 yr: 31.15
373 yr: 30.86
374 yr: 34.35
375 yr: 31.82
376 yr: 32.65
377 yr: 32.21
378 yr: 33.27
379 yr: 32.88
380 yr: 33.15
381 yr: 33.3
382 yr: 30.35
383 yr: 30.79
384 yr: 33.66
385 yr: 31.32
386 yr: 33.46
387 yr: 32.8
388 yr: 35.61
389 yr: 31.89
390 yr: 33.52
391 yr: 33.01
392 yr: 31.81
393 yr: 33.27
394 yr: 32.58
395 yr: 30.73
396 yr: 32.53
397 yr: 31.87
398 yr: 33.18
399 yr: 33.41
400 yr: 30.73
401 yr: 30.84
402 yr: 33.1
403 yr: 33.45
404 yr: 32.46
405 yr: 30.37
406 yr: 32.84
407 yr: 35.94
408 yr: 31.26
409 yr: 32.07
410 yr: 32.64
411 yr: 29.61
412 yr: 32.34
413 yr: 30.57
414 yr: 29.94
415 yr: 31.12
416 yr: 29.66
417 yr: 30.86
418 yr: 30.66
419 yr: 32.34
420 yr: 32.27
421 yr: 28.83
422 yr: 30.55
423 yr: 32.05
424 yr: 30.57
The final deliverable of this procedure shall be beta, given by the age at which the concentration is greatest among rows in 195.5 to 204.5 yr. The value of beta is 203 yr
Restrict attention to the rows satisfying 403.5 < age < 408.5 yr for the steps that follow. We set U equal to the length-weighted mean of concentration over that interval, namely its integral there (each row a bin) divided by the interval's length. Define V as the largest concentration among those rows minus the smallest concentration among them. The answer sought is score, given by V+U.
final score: 38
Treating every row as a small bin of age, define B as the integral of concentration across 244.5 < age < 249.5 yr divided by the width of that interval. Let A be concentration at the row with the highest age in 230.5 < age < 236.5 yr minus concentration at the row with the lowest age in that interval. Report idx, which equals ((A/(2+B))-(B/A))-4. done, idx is -60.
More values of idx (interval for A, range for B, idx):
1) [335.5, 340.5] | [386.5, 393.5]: -17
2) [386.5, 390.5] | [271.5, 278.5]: -67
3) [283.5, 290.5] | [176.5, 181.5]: -15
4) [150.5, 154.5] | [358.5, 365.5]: 383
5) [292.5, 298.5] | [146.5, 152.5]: 3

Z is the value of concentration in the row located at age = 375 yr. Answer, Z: 31.82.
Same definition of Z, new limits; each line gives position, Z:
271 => 41.41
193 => 37.8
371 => 32.93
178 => 34.81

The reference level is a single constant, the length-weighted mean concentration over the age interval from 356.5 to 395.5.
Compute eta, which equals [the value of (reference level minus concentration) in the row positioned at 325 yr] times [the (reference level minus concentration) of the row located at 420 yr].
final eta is -3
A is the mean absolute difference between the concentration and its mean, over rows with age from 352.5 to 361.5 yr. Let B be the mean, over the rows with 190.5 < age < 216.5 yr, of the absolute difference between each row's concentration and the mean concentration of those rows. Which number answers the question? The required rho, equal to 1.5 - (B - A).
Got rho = 0.7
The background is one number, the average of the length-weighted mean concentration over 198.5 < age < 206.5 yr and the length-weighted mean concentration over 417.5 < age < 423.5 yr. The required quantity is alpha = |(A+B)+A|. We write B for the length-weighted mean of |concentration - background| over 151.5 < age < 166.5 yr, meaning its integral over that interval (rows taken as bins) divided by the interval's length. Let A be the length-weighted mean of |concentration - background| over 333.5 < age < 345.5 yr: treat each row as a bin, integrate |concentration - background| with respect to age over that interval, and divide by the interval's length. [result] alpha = 26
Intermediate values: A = 12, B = 2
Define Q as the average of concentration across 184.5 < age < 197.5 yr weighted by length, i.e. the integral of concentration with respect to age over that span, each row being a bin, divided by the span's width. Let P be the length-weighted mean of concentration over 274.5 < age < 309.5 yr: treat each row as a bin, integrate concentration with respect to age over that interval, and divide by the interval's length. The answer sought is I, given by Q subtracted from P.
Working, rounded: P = 43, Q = 37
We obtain 6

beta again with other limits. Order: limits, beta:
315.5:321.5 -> 317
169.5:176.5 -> 176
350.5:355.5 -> 352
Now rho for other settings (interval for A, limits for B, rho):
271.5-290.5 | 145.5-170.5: 1.7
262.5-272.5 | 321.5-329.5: 1.2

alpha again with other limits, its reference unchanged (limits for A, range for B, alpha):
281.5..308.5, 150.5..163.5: 16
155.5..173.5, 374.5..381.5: 6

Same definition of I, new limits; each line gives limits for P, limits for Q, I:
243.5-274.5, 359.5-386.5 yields 13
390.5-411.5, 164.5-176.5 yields -4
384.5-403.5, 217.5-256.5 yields -10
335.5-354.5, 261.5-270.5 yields -18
